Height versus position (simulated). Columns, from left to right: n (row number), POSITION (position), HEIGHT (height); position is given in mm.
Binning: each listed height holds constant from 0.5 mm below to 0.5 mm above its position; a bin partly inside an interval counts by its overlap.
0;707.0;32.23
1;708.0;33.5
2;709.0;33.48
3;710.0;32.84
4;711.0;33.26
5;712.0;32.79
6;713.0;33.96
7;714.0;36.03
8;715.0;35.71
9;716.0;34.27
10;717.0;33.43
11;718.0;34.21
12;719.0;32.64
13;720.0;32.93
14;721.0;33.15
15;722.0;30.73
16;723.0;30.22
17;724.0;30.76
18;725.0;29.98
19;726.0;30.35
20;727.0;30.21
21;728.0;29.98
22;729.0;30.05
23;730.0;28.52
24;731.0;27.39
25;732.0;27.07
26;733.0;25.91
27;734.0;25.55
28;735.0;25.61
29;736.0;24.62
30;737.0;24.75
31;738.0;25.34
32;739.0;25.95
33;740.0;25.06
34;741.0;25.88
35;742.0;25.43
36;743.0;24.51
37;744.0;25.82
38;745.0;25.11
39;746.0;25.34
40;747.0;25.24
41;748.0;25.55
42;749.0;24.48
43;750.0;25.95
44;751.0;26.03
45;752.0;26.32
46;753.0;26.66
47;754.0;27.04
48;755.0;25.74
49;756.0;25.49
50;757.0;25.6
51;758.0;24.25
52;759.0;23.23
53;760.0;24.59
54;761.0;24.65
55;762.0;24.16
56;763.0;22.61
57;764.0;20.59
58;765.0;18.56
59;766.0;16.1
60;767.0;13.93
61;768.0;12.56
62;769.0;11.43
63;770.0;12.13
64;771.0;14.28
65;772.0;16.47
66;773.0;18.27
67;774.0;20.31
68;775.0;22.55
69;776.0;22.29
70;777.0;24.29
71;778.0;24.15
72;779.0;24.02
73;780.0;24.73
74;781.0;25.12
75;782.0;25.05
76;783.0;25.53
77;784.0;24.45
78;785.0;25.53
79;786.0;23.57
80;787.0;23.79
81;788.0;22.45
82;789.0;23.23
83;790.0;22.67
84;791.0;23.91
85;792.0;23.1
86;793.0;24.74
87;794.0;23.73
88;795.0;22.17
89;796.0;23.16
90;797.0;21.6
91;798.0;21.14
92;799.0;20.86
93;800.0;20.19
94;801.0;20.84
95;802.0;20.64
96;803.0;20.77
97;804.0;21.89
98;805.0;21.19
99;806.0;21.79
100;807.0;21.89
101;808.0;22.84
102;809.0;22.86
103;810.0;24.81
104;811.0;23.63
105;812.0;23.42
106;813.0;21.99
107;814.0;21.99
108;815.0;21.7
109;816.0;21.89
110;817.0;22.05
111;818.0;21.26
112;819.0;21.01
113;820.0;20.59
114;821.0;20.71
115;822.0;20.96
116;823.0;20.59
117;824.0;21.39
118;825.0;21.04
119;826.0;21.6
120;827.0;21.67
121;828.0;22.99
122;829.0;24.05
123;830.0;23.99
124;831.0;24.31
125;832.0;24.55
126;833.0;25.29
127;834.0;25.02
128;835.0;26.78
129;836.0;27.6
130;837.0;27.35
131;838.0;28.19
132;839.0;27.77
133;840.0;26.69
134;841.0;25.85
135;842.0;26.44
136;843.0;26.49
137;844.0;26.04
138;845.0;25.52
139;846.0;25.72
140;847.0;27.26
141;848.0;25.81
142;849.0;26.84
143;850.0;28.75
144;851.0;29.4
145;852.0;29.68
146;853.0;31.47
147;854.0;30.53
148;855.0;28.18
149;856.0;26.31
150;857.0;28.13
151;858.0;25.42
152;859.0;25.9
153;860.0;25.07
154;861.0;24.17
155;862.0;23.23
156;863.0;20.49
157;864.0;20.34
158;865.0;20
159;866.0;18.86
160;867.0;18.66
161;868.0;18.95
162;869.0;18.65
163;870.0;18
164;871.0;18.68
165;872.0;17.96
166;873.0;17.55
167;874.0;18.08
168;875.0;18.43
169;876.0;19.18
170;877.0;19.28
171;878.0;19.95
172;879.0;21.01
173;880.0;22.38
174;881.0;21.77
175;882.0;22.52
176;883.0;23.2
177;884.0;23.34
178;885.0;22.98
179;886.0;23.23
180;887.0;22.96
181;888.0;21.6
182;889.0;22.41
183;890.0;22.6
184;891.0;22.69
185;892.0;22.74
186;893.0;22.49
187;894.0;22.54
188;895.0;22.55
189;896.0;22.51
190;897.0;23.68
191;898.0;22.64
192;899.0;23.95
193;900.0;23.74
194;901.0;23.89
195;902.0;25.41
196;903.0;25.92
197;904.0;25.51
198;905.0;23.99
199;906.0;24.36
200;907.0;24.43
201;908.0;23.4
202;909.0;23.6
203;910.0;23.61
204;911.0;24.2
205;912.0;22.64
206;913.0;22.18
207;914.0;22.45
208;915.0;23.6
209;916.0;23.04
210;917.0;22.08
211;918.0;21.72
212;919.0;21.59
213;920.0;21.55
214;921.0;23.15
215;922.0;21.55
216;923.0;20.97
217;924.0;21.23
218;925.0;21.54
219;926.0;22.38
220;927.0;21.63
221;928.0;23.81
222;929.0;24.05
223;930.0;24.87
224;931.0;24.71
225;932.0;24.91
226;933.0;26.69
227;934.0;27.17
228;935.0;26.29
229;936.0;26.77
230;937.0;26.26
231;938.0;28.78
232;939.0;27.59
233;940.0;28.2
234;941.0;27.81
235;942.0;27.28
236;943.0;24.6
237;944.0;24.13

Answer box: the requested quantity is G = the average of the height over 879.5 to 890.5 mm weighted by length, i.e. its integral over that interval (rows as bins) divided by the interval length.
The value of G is 22.6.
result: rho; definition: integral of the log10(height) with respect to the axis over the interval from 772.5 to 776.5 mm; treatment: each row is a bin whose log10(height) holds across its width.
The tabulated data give 5.27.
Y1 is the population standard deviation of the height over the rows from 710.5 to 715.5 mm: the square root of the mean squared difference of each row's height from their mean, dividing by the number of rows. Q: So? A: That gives 1.30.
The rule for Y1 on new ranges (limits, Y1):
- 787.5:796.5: 0.75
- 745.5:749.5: 0.40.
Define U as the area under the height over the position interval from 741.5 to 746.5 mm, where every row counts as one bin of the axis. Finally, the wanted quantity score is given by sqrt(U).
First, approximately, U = 126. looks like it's 11.2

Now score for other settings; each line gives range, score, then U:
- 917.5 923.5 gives 11.4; 131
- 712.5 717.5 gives 13.2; 173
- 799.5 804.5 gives 10.2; 104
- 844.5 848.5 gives 10.2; 104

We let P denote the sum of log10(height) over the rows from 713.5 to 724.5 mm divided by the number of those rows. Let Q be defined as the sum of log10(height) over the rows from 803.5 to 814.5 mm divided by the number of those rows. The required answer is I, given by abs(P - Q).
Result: 0.166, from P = 1.52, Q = 1.35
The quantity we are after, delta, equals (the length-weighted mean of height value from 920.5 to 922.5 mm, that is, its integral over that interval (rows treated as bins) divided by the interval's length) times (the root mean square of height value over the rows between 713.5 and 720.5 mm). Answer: 764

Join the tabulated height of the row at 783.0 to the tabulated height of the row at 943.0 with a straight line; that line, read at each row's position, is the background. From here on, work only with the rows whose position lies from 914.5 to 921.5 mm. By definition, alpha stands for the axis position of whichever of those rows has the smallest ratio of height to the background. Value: 920.0 mm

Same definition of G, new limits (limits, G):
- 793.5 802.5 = 21.6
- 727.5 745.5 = 26.3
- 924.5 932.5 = 23.5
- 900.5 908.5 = 24.6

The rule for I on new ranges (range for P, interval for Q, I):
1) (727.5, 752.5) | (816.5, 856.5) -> 0.017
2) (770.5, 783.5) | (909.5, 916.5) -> 0.026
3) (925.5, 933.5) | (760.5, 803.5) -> 0.062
